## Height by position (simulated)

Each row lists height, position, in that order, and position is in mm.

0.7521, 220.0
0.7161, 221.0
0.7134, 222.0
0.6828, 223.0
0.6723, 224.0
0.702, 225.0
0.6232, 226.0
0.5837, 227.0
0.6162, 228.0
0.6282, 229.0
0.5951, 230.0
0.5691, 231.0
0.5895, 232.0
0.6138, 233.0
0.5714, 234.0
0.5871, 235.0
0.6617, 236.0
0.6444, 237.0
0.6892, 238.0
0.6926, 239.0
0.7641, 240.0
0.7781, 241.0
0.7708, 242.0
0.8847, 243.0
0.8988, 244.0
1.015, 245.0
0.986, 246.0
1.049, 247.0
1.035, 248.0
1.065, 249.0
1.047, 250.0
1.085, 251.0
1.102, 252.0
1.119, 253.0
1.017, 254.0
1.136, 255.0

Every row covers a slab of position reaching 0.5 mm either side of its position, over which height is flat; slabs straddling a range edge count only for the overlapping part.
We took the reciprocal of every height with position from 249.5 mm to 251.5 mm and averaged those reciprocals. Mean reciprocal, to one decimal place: 0.9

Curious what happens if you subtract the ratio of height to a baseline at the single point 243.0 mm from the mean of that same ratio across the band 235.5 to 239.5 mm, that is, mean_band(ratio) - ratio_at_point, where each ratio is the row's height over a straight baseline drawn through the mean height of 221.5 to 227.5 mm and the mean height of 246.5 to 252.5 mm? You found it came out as -0.15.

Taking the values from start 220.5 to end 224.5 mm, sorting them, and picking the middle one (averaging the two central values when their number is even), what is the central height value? 0.70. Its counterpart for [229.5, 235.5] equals 0.59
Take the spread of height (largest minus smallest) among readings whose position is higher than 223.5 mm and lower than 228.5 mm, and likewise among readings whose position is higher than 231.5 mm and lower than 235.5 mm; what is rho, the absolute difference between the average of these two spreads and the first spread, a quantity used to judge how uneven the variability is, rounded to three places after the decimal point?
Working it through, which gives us 0.038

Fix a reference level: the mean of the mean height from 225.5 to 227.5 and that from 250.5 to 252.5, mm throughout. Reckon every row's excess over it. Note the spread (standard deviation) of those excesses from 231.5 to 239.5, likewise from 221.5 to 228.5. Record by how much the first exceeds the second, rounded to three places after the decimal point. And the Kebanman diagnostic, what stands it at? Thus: -0.001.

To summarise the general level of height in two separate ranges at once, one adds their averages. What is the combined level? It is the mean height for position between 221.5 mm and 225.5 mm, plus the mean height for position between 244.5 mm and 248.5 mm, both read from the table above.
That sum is 1.71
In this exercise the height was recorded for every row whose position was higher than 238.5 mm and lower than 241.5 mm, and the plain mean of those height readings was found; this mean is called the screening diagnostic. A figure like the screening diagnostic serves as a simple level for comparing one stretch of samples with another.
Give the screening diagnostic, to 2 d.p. 0.74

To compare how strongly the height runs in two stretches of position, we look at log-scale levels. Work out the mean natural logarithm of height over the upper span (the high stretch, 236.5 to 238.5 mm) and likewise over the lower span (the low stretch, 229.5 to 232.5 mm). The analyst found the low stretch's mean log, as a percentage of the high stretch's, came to 132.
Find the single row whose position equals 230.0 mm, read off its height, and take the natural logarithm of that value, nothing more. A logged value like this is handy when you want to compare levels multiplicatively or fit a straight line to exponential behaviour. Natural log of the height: -0.52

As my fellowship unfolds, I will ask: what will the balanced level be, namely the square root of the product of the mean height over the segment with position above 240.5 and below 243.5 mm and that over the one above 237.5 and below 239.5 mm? 0.75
